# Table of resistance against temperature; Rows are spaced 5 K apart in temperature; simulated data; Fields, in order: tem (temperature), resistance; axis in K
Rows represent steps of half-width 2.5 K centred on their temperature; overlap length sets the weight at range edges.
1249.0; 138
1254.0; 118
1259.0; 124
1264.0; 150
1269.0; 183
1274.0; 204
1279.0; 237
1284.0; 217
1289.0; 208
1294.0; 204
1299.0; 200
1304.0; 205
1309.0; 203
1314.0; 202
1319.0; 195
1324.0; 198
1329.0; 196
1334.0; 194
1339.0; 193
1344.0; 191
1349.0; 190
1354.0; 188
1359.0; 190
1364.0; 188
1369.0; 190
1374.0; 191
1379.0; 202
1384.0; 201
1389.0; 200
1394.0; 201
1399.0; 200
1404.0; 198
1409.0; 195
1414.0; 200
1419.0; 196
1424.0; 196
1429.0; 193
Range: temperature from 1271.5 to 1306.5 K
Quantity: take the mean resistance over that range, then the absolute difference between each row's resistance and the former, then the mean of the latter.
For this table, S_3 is 9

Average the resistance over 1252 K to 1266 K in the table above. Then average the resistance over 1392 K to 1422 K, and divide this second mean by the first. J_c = 1.52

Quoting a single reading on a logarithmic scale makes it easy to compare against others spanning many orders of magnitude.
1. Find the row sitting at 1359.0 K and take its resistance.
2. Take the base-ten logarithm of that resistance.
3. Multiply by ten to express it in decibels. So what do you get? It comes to 22.8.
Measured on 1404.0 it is 23.0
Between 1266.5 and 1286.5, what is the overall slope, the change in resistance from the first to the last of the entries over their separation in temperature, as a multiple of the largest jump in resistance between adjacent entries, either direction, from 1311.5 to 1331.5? 0.3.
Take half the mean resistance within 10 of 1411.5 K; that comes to 98.6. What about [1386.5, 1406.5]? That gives 99.9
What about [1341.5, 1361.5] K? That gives 94.9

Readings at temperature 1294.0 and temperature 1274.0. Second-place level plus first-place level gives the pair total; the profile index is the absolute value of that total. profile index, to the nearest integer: 408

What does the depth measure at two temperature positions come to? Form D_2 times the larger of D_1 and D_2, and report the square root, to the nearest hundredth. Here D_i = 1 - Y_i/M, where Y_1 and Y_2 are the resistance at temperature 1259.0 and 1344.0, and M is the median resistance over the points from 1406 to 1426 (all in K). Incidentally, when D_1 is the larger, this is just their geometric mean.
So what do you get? 0.10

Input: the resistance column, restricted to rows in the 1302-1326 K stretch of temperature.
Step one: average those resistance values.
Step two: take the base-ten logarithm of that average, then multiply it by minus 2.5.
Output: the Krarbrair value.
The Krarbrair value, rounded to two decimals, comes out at -5.76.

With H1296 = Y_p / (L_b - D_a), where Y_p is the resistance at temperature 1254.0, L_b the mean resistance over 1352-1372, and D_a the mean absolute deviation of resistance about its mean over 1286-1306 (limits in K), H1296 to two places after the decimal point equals 0.63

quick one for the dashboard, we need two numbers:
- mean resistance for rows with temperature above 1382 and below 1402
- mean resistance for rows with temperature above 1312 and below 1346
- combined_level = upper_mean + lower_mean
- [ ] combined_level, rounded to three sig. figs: 396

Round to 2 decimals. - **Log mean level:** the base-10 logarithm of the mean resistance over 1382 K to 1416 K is 2.30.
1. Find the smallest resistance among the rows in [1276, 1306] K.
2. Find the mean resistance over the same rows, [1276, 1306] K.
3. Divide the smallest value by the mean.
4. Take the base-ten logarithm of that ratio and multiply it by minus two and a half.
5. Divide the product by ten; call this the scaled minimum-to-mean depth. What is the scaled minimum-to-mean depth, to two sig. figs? 0.0062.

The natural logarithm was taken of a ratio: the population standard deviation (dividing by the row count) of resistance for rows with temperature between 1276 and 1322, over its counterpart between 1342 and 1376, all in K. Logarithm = 2.3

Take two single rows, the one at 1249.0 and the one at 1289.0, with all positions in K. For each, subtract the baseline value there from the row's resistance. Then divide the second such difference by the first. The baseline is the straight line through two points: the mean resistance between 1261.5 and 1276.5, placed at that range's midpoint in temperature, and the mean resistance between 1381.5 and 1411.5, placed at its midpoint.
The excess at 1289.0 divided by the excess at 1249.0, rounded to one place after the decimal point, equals -0.7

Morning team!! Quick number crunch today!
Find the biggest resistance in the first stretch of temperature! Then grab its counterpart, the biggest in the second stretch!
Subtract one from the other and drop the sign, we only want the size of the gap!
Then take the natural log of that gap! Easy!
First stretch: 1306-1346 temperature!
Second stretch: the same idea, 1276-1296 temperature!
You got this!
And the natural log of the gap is 4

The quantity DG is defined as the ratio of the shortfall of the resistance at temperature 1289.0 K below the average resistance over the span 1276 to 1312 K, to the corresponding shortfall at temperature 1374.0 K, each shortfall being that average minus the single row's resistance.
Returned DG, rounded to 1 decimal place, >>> 0.1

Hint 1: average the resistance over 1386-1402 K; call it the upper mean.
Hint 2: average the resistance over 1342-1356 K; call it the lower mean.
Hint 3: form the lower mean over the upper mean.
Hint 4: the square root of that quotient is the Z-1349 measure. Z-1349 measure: 0.97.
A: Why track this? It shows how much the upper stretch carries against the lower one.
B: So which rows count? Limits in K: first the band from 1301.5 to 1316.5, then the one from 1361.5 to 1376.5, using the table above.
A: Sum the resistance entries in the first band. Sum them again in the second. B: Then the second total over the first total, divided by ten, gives 0.093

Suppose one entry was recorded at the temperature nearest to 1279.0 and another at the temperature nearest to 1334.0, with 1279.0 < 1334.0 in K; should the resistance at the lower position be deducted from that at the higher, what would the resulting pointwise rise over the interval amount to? -43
